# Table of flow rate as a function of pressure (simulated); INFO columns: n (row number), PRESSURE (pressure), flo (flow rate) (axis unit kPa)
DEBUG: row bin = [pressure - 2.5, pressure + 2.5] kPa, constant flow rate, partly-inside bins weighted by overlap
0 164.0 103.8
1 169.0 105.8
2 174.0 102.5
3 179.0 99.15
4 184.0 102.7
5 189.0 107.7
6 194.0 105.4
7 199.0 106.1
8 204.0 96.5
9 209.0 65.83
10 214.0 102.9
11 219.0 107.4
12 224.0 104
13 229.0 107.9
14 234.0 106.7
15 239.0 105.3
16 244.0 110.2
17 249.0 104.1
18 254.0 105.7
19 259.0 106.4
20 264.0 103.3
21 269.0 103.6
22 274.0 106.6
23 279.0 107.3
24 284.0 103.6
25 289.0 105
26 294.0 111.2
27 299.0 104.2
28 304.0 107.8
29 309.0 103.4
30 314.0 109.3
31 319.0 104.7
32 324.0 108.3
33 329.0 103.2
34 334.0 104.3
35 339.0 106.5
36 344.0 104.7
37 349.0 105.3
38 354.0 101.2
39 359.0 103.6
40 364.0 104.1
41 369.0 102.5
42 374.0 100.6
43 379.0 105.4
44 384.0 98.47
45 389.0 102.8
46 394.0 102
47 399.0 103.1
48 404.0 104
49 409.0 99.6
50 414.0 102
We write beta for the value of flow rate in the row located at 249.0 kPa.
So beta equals 104.1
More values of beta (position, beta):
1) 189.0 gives 107.7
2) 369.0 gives 102.5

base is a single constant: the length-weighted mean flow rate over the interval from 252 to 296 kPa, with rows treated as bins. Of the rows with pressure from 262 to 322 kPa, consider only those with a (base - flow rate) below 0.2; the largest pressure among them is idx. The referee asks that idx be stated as 314.0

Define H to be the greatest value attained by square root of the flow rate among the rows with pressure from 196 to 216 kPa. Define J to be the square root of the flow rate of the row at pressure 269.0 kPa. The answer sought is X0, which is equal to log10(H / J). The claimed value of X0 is 0.005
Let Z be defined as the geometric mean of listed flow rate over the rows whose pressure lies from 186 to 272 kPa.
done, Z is 102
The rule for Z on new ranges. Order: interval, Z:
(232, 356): 106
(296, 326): 106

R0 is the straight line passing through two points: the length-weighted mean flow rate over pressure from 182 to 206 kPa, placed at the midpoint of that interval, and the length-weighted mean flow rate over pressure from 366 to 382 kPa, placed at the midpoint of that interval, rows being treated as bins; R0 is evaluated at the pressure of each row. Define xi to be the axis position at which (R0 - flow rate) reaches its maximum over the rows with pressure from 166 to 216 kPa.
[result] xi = 209.0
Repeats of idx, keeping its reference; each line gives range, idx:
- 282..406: 339.0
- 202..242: 234.0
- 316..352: 339.0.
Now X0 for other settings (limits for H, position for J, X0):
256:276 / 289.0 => 0.003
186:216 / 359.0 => 0.008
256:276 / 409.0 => 0.015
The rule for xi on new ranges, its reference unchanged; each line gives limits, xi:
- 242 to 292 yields 264.0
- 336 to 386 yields 384.0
